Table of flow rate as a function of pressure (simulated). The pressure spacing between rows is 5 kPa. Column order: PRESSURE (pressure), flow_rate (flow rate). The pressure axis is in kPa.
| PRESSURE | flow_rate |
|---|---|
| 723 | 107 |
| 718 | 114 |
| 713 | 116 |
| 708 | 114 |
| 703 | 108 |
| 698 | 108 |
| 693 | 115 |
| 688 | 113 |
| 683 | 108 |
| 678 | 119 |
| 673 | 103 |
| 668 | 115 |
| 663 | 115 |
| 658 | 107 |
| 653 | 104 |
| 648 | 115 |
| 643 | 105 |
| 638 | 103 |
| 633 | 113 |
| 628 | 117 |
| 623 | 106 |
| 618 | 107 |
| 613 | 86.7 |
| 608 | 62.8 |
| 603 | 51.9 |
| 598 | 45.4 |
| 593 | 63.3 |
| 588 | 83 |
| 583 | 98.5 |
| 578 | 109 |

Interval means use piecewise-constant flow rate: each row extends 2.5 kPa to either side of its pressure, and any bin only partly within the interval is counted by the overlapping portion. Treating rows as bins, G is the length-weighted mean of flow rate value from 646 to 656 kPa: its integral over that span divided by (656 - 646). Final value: 109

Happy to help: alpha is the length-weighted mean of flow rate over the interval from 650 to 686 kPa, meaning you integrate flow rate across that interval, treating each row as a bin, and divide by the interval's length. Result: 110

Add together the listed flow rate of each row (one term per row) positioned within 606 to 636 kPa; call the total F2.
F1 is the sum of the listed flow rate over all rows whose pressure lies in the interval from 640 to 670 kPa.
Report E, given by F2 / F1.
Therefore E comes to 0.9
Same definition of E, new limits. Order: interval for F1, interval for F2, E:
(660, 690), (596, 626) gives 0.7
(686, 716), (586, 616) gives 0.6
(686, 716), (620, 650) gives 1.0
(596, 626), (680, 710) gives 1.4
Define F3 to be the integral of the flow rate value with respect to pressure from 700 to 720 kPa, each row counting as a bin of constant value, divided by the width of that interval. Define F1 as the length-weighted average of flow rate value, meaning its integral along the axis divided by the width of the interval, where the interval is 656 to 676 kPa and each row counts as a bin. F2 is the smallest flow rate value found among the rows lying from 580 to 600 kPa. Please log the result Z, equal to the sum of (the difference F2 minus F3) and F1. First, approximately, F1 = 110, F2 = 45.4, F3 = 113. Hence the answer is 43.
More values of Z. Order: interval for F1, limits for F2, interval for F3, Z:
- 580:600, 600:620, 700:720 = 13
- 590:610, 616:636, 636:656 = 56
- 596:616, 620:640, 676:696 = 53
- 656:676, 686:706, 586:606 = 158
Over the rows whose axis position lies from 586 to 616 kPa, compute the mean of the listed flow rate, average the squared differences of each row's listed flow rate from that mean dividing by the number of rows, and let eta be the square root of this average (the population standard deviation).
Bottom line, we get 15.0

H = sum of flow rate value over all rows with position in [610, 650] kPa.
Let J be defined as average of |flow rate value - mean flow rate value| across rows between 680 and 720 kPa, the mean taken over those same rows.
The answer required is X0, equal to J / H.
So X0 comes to 0.0035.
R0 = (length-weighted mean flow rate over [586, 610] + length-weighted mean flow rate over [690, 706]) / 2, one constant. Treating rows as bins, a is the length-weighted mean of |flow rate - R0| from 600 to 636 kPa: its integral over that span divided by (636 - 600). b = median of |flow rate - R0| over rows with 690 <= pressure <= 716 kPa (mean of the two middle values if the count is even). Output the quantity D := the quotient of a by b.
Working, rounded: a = 23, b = 28.3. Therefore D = 0.80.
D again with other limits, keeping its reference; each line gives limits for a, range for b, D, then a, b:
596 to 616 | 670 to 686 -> 1.07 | 24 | 22.3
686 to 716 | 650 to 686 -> 1.19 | 27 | 22.3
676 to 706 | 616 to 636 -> 1.07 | 26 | 24.3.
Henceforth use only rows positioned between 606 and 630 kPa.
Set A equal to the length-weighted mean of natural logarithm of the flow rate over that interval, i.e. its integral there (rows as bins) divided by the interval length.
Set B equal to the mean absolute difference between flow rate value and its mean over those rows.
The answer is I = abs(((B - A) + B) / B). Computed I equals 1.7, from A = 4.54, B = 16.9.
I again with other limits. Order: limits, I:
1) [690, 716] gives 0.6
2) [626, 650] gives 1.1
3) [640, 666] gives 1.0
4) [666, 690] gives 1.0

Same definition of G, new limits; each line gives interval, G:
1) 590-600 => 56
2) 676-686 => 113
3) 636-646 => 105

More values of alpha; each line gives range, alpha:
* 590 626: 75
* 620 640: 110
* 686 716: 112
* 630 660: 108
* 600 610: 56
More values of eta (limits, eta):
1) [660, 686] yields 5.7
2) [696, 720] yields 3.3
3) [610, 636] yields 10.4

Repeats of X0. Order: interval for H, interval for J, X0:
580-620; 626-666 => 0.0086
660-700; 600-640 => 0.0220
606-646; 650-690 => 0.0062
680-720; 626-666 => 0.0057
